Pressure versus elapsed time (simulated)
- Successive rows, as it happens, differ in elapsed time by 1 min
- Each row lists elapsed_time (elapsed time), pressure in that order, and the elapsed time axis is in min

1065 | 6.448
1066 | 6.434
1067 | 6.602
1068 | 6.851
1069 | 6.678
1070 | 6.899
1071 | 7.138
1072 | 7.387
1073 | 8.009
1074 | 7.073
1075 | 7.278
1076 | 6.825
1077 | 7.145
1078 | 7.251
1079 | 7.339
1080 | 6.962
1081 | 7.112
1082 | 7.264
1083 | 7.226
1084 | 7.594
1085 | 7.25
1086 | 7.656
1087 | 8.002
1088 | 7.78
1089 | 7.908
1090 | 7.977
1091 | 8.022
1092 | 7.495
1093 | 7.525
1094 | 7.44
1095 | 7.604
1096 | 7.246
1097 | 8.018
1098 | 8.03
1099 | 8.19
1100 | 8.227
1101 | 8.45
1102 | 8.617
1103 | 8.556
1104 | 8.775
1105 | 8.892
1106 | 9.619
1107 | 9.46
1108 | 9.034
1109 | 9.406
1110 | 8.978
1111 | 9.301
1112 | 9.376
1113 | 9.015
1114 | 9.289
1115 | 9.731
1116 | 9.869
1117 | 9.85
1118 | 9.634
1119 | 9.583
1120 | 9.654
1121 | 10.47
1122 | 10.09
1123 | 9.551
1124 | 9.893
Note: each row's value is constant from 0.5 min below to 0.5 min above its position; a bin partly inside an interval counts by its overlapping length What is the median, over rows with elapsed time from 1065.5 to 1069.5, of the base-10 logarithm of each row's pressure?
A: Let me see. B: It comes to 0.822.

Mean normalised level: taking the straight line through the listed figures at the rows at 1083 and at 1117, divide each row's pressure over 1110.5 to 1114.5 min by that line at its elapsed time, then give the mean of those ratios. 0.97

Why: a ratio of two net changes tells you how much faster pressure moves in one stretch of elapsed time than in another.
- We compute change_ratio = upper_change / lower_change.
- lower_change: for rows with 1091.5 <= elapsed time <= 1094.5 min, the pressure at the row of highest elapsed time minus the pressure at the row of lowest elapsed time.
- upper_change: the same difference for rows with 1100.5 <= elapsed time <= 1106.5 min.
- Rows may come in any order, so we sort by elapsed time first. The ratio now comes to -21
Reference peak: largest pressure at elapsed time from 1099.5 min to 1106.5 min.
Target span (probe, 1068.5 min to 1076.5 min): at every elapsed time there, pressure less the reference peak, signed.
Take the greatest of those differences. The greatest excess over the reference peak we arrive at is -1.61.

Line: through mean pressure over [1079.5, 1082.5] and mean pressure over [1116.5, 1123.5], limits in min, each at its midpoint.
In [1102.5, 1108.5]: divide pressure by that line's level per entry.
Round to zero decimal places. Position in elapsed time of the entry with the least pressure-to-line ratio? 1103 min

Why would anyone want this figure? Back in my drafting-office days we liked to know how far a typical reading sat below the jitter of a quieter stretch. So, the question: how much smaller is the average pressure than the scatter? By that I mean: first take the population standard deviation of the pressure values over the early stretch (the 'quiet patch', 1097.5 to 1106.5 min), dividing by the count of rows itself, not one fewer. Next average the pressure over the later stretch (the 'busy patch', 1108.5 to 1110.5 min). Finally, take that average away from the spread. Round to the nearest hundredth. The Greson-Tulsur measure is -8.74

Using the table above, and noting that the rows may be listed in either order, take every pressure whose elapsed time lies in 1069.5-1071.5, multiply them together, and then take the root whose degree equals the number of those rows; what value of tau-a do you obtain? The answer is 7.0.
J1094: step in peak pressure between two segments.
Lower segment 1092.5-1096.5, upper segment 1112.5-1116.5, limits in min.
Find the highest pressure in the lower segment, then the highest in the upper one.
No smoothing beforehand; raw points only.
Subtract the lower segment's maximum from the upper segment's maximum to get 2.3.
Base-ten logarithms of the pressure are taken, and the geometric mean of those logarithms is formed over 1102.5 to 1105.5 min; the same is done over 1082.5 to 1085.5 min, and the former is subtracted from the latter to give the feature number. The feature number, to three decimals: -0.075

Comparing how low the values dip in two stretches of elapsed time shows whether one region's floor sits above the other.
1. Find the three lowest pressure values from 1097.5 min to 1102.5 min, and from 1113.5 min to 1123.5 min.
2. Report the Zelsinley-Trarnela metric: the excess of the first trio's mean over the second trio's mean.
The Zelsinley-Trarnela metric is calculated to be -1.3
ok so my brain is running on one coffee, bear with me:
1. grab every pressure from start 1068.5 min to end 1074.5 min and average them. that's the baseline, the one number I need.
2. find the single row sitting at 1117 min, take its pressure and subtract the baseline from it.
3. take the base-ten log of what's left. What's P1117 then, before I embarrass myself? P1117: 0.42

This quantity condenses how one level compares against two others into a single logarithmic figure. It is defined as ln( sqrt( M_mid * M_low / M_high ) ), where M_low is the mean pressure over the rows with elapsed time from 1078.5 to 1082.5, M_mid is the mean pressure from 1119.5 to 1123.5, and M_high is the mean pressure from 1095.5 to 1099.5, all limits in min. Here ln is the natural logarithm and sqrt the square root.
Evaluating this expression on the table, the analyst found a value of 1.10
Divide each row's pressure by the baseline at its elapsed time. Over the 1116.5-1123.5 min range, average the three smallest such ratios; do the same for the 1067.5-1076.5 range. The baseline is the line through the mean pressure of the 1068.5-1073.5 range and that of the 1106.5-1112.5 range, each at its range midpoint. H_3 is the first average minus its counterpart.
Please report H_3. 0.04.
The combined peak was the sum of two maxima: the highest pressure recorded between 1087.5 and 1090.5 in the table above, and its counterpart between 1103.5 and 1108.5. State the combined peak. 17.6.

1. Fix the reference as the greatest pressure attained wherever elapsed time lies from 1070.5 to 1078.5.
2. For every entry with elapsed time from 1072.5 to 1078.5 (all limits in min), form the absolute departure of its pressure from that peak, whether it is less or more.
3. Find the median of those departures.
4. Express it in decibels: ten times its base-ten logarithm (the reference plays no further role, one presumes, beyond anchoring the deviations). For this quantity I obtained -0.9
